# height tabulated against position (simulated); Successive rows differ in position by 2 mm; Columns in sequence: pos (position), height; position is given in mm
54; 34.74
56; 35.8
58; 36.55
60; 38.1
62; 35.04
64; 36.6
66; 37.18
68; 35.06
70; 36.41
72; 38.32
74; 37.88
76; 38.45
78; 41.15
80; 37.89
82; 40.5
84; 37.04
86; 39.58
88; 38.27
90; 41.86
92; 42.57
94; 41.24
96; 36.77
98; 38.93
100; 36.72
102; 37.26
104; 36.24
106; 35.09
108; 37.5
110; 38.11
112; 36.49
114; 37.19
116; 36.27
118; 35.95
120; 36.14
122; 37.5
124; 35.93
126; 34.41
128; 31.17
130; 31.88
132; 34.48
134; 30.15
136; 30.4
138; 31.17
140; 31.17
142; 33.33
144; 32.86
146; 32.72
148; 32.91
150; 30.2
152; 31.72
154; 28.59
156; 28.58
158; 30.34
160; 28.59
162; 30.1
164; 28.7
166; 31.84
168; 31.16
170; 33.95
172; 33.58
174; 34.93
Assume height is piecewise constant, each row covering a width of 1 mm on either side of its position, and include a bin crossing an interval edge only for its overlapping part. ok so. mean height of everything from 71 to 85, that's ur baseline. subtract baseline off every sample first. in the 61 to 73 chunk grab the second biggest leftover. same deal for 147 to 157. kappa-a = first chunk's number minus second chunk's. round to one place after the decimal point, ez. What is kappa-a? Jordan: 5.5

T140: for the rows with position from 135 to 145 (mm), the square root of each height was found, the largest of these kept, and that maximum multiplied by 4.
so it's 23.1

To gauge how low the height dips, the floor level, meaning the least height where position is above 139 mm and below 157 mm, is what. 28.58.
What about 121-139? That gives 30.15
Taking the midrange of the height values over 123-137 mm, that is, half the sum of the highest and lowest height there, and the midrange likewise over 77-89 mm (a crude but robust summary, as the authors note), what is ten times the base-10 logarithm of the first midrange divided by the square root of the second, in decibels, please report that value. 7.23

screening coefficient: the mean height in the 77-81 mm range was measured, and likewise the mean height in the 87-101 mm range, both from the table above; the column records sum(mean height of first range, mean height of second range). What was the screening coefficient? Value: 79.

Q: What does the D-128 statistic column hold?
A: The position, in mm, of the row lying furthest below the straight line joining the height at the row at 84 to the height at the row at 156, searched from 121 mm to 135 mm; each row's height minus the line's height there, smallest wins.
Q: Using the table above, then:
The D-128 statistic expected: 134 mm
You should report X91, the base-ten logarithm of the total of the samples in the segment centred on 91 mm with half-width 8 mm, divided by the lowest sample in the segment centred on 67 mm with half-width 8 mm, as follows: 0.955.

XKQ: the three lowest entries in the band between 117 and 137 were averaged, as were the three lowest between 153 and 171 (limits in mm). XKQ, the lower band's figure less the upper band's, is 2.0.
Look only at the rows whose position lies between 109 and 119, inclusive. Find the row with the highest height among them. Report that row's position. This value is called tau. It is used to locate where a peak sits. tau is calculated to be 110 mm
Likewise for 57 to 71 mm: 60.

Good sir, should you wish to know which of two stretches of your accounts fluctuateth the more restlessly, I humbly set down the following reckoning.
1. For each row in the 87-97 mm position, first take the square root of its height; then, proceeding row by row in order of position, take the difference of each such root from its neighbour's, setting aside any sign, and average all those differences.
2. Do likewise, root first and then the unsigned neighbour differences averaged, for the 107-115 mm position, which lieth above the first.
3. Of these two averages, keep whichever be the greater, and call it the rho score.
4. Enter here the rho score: 0.20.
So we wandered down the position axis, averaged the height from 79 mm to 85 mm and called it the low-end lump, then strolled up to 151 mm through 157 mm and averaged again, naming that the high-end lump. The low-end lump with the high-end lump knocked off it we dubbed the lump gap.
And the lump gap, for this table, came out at 9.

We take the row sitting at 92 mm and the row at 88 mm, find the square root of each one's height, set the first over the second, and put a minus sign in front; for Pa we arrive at -1.055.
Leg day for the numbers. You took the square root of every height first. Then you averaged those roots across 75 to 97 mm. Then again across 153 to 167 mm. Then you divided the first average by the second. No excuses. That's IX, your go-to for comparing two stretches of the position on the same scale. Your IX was 1.16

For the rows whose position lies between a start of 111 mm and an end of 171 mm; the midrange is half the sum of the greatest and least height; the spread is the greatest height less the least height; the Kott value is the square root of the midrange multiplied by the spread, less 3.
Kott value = 14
